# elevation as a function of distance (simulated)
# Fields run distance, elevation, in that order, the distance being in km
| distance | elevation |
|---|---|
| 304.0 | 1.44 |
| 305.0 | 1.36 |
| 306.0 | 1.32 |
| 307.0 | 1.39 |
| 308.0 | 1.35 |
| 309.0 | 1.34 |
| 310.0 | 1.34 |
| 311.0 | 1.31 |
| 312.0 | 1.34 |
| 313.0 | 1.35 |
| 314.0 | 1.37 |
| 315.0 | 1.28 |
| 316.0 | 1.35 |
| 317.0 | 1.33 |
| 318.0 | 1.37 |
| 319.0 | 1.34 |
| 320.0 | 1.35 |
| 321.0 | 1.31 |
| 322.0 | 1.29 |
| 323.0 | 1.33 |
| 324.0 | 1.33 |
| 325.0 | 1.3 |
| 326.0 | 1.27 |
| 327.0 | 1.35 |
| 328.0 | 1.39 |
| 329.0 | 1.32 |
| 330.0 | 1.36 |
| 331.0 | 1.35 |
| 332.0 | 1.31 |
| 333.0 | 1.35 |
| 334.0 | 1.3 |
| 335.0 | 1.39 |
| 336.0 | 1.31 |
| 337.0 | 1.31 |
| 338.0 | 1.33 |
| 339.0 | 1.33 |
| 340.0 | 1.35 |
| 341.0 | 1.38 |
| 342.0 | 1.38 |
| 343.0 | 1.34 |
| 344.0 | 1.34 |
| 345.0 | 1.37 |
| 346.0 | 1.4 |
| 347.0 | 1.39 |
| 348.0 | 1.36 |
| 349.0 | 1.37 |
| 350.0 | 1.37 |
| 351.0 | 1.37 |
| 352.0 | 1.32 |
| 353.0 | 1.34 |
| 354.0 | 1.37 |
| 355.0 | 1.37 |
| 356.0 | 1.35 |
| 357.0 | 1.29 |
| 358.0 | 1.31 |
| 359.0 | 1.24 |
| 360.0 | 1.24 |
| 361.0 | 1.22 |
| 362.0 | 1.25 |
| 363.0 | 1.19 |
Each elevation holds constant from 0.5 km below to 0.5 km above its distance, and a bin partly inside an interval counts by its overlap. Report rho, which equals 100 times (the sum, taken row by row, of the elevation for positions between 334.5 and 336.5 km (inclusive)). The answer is 270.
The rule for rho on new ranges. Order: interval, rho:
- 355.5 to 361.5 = 765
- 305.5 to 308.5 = 406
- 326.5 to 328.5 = 274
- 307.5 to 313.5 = 803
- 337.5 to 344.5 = 945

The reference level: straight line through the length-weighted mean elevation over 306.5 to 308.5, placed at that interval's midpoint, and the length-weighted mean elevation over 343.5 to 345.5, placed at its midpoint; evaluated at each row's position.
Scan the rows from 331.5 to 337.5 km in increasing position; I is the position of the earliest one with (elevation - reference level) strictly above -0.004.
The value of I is 335.0 km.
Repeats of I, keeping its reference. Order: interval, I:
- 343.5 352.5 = 345.0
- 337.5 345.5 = 341.0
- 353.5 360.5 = 354.0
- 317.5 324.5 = 318.0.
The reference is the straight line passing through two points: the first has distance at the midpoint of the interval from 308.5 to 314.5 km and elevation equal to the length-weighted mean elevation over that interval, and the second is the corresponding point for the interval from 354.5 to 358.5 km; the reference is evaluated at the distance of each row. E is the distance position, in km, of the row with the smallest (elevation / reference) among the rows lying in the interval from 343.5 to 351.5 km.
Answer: 344.0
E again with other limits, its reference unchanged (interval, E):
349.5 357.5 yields 357.0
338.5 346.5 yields 339.0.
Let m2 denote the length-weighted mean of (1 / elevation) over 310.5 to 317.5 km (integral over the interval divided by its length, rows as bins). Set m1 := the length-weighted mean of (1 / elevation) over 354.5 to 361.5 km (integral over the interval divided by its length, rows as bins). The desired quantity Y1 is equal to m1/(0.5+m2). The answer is 0.622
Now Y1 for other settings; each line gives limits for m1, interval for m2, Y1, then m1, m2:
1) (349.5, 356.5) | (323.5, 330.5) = 0.589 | 0.738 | 0.752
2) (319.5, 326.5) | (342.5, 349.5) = 0.619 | 0.763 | 0.732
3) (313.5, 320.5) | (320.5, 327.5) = 0.591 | 0.746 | 0.763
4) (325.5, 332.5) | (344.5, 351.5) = 0.611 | 0.749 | 0.727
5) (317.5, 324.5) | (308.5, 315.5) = 0.601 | 0.751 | 0.751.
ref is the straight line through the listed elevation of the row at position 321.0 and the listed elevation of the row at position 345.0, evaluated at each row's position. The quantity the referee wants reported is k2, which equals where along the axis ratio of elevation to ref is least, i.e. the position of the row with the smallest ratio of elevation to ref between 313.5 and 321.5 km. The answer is 315.0 km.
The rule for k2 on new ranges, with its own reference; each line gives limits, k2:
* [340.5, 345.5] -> 344.0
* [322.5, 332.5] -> 326.0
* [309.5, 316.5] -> 315.0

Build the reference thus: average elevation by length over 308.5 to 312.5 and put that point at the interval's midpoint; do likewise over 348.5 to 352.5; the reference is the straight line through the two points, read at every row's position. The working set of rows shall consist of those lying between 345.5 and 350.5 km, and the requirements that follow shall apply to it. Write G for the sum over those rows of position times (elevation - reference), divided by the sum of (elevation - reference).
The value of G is 347.2 km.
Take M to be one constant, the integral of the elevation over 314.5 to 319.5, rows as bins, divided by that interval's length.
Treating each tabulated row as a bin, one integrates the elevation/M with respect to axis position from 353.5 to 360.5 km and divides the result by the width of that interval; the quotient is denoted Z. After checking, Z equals 0.982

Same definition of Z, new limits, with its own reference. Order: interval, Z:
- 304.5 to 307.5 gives 1.017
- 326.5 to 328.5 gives 1.027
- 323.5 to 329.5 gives 0.995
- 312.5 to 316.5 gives 1.003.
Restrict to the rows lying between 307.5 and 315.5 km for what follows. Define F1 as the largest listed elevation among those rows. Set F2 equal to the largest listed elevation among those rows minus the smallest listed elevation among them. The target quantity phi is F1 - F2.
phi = 1.28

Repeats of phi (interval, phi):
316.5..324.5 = 1.29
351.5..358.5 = 1.29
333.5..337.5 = 1.30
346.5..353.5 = 1.32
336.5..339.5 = 1.31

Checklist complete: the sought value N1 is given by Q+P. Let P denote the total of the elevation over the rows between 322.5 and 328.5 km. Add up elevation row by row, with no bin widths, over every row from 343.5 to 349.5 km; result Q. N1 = 16.20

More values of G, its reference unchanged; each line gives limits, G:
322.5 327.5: 325.2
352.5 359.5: 358.0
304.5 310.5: 307.1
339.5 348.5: 344.8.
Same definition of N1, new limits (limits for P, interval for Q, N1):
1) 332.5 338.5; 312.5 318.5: 16.04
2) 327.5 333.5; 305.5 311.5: 16.13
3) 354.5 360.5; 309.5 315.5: 15.79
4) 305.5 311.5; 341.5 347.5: 16.27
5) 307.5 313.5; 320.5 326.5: 15.86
